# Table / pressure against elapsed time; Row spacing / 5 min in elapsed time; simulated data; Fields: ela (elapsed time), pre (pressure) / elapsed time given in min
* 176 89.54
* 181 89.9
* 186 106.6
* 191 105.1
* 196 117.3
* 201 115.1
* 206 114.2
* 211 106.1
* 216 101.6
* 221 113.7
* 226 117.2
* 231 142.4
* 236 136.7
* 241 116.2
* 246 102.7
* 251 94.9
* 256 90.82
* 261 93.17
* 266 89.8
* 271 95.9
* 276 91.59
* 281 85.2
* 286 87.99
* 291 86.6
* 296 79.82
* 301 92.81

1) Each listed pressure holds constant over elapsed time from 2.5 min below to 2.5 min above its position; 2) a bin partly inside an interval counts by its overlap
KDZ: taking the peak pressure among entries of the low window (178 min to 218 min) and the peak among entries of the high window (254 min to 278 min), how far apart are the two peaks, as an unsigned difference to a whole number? 21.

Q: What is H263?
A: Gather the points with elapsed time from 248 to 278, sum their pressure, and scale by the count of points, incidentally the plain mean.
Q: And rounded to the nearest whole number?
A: 93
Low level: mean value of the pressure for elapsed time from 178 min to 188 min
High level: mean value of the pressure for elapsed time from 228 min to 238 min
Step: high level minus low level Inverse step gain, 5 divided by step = 0.1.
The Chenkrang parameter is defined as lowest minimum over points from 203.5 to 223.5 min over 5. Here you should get 20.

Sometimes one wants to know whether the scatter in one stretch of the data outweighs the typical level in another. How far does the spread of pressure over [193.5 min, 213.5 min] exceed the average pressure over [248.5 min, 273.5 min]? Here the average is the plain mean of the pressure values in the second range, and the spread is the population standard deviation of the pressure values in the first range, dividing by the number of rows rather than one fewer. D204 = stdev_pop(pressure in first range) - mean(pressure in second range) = -89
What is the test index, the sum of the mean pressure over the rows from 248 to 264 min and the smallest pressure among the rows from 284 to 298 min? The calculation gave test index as 173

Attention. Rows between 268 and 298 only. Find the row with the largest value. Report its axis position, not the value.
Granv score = 271 min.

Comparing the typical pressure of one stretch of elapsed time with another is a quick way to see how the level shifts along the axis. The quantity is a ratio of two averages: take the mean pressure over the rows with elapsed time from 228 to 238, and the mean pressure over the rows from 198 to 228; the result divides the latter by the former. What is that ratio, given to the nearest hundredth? 0.80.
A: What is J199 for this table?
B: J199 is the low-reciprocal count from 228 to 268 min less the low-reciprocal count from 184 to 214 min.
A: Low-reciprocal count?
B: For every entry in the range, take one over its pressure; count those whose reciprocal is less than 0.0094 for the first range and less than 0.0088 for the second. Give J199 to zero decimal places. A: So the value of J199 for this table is 0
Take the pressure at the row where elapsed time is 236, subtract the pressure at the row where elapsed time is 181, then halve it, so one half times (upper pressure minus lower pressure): 23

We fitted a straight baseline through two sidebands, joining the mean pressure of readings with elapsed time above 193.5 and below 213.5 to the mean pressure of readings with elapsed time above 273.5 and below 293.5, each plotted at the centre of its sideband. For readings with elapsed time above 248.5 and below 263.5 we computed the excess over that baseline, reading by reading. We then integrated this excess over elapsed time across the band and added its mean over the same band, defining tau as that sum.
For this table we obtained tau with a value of -57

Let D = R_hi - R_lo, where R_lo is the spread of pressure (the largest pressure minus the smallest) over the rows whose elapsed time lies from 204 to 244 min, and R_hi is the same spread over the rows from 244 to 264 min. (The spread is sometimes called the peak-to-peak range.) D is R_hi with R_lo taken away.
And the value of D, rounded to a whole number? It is -29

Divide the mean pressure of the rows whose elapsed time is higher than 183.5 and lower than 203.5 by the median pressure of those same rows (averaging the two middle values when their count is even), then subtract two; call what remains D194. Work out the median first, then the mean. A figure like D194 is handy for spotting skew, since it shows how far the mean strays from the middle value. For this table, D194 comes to -1.00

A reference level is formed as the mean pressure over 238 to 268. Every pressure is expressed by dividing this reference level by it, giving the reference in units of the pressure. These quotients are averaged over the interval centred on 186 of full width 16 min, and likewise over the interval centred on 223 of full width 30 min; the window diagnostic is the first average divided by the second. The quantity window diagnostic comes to 1.2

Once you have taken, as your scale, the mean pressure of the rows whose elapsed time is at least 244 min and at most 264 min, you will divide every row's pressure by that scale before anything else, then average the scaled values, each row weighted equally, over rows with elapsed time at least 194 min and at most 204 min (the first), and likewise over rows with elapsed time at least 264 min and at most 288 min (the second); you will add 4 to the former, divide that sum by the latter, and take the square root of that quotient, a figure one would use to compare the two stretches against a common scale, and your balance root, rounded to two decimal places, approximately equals 2.35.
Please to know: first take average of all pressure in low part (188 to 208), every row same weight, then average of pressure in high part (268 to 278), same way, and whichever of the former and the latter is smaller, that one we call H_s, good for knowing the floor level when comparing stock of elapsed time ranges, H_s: 94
